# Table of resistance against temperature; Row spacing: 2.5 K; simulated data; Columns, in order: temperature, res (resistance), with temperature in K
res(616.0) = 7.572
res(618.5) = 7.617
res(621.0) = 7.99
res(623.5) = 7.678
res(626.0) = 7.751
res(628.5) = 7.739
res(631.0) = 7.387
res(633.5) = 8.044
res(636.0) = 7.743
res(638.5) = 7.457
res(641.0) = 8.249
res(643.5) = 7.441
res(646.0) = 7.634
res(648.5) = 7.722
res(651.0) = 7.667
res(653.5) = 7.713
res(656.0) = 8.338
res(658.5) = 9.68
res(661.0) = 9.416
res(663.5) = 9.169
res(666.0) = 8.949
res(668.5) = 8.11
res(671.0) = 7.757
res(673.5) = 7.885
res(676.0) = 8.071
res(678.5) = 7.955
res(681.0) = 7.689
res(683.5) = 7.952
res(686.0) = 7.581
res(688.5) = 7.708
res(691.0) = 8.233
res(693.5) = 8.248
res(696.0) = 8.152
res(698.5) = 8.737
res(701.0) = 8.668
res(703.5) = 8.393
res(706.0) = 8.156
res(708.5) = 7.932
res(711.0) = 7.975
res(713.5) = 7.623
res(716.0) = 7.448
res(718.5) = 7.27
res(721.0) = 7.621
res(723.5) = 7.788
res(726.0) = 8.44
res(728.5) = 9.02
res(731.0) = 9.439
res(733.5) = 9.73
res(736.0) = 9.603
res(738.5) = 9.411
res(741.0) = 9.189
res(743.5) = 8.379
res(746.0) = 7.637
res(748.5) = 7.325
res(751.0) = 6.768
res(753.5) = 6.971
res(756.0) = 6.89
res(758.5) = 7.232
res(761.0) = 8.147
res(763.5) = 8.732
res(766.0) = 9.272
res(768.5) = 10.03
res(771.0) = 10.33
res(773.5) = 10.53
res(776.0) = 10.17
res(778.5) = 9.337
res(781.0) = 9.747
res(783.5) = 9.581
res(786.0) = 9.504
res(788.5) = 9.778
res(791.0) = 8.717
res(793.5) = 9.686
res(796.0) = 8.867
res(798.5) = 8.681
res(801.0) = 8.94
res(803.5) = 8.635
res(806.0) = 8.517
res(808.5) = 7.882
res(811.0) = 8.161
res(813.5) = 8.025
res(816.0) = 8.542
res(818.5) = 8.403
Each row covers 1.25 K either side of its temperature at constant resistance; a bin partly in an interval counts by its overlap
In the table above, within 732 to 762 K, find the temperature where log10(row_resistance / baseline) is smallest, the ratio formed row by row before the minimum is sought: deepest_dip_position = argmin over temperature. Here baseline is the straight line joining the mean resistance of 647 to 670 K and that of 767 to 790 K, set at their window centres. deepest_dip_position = 751.0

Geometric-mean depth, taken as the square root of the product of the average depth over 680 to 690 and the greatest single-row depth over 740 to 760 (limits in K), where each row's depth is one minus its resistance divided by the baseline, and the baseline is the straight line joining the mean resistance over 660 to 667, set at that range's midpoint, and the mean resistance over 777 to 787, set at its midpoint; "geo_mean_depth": 0.215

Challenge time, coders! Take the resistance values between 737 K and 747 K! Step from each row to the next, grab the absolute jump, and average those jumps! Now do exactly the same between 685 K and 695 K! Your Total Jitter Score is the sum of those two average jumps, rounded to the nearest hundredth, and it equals 0.81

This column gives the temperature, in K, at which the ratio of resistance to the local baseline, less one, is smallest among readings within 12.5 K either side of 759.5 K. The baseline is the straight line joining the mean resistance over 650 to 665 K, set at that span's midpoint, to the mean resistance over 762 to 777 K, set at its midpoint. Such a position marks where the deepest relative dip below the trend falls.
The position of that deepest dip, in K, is 751.0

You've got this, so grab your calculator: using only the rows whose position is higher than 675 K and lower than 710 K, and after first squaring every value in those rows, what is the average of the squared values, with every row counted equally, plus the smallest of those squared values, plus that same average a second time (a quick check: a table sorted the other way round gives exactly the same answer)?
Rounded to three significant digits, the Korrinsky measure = 189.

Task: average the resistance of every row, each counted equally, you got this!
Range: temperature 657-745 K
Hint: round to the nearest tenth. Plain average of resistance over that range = 8.4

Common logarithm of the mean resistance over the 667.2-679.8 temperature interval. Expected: 0.90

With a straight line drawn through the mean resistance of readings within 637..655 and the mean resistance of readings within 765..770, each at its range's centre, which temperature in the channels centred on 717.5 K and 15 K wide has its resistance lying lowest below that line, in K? 718.5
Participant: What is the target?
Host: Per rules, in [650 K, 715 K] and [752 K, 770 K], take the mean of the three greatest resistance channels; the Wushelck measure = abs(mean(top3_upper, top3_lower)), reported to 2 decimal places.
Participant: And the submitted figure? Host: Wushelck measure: 9.38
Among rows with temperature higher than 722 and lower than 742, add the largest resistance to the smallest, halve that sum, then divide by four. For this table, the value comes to 2.19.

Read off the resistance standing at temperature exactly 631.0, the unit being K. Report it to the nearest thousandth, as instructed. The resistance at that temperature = 7.387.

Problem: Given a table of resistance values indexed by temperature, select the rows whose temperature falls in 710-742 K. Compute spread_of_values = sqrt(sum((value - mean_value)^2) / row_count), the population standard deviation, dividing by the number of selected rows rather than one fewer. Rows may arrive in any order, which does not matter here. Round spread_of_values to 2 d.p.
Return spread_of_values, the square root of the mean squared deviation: 0.88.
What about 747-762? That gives 0.46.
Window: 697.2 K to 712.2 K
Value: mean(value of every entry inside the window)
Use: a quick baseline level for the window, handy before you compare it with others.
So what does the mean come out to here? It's 8.31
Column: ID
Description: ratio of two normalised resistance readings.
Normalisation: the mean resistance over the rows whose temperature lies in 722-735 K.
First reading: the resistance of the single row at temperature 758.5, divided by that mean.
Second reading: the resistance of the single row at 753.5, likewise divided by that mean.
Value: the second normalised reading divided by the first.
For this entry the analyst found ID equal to 0.96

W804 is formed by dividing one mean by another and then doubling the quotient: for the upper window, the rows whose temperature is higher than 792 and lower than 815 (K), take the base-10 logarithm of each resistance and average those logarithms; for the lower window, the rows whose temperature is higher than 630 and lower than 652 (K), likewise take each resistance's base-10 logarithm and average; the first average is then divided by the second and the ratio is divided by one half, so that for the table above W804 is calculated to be 2.11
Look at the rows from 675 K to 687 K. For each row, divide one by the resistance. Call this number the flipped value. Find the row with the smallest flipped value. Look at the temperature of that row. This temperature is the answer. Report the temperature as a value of 676.0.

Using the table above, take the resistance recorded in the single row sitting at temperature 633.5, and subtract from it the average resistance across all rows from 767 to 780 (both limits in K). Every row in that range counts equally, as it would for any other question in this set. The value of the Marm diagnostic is -2.0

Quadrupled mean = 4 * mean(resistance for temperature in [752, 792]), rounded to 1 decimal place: 36.2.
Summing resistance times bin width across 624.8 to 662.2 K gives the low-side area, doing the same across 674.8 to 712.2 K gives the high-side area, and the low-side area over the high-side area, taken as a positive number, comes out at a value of 0.988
